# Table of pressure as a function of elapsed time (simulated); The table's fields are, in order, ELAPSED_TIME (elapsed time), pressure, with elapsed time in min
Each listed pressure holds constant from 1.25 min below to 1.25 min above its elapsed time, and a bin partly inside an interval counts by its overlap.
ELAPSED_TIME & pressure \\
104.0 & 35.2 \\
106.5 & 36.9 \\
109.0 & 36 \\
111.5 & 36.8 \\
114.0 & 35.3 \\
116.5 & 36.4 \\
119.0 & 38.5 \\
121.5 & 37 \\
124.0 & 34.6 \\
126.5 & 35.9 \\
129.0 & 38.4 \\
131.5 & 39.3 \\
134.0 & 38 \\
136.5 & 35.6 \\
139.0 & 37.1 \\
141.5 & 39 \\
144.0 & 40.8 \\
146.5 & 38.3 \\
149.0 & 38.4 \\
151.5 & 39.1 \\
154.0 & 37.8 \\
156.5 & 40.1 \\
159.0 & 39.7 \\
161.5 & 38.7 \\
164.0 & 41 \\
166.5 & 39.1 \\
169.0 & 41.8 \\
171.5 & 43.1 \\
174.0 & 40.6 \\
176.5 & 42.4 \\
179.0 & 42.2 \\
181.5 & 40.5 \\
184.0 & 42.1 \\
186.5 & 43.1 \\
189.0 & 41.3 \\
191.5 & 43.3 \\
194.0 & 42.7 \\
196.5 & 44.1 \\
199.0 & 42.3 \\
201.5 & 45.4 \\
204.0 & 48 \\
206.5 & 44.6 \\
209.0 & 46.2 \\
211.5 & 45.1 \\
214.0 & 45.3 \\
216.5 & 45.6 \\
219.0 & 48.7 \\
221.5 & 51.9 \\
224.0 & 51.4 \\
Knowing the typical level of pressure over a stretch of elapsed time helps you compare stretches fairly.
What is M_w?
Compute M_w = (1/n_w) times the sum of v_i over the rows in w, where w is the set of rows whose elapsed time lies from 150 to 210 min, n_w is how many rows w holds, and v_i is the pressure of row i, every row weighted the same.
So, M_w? 42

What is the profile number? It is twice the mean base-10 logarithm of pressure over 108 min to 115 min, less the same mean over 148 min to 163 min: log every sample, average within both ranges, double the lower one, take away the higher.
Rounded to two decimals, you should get 1.52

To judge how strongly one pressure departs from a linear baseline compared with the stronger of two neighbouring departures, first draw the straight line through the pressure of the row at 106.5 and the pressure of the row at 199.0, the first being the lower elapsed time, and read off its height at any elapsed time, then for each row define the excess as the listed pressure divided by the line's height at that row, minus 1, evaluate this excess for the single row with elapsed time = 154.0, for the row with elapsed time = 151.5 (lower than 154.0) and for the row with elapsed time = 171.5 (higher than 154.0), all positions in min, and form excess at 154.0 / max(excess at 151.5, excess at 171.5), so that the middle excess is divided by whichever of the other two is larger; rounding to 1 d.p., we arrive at -0.8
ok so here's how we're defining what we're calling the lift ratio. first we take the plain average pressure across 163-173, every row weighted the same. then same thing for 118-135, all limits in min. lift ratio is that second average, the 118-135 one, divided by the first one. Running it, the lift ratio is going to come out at 0.906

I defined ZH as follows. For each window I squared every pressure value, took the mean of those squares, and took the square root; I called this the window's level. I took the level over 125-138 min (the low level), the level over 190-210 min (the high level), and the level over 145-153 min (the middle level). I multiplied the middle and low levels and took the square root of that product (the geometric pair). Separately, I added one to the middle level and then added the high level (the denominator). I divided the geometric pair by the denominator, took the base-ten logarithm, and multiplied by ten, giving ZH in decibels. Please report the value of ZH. -3.45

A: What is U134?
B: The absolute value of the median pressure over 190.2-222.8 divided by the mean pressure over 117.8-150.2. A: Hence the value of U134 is 1.20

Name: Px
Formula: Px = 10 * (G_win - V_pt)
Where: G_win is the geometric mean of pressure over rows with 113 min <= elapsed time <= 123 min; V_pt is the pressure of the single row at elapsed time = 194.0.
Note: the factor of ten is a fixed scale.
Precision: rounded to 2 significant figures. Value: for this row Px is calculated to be -59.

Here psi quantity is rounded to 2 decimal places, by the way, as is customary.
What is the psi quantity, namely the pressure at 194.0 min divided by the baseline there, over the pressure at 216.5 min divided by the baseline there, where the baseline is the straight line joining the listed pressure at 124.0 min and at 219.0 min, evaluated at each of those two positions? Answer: 1.01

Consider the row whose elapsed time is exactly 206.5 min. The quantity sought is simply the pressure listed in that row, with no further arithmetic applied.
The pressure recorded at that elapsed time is 44.6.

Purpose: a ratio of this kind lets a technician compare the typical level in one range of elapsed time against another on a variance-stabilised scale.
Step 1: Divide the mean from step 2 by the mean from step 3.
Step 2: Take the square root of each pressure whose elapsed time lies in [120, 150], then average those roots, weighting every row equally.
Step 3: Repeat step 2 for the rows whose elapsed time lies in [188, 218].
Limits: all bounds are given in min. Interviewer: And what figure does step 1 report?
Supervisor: 0.920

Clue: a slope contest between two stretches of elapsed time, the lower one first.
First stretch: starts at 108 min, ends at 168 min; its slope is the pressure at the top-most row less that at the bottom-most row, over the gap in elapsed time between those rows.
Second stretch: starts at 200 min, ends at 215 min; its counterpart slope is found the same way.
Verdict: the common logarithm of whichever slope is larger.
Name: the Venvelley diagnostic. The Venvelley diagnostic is -1.27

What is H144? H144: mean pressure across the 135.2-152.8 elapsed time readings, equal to 38.3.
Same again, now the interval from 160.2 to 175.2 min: 40.7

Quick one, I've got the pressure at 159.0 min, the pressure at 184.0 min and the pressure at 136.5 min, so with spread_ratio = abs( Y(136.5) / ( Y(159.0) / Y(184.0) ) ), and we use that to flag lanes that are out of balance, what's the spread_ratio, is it 37.8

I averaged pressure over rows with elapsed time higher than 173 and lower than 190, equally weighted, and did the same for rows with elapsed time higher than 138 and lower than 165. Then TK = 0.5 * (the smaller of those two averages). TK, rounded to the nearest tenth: 19.5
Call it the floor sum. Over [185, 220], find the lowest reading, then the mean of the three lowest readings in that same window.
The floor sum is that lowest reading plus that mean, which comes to 83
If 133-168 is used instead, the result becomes 72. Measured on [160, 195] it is 78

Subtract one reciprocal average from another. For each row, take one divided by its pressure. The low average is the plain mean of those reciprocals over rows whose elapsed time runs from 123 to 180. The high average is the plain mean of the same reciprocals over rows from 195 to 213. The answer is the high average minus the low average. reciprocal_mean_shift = -0.0034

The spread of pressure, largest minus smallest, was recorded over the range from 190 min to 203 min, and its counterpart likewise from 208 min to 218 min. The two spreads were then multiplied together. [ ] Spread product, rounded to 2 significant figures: 3.4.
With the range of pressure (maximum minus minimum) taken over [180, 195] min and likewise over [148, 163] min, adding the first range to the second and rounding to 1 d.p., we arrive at 5.1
